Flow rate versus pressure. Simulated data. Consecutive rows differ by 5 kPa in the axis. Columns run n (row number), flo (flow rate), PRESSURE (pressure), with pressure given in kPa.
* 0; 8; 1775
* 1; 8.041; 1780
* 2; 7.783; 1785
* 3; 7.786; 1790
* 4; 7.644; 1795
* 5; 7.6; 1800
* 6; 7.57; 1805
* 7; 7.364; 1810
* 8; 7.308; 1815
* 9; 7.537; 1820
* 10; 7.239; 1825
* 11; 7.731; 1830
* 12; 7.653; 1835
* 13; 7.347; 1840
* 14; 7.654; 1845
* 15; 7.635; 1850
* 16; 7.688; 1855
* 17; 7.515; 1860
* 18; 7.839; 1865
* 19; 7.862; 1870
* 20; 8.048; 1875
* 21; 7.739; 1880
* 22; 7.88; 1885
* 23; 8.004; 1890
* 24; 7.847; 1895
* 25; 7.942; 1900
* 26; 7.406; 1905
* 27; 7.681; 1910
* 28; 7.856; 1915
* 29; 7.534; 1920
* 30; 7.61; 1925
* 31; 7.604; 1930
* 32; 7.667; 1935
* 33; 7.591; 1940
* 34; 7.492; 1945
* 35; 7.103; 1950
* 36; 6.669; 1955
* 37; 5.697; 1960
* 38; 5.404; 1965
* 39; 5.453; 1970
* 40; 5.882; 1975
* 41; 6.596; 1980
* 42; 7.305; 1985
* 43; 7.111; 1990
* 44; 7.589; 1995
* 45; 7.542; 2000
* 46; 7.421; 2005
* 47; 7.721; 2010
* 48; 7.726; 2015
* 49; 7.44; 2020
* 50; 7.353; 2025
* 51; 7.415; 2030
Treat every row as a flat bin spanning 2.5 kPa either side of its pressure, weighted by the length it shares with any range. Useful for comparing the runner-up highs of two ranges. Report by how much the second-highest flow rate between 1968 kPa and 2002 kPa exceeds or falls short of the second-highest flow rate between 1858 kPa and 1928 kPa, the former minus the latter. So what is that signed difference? -0.46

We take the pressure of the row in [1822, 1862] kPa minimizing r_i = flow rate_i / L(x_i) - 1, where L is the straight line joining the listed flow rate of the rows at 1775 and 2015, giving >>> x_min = 1825 kPa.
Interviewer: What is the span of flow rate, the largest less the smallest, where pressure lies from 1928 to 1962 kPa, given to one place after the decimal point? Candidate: 2.0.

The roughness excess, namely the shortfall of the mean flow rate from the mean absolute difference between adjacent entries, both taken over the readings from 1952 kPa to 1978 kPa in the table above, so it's -5.4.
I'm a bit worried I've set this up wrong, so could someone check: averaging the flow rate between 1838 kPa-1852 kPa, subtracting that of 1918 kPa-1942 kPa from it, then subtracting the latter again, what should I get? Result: -7.66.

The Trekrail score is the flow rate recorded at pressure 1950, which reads 7.103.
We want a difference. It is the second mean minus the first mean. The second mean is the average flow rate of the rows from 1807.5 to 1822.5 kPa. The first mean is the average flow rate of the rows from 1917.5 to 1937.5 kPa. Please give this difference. -0.20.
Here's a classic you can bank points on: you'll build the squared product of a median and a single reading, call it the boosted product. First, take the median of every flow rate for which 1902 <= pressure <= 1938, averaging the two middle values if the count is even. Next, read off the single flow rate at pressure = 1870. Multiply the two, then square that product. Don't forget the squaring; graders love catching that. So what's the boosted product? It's 3580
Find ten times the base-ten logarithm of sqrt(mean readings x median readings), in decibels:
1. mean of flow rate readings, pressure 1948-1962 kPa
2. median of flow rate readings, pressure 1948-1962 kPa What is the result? 8.2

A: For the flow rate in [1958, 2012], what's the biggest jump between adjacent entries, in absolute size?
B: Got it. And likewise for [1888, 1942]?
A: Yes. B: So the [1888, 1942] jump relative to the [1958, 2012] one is 0.75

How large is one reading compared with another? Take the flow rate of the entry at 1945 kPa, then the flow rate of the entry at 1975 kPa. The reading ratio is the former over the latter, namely 1.27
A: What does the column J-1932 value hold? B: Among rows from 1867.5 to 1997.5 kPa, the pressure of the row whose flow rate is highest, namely 1875 kPa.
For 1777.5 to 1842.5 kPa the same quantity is 1780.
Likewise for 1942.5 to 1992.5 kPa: 1945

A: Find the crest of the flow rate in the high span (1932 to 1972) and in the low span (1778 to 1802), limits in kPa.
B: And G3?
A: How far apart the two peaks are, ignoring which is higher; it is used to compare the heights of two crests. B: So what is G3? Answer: 0.37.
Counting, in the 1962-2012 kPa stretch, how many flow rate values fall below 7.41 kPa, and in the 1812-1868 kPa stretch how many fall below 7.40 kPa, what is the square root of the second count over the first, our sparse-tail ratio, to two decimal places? 0.71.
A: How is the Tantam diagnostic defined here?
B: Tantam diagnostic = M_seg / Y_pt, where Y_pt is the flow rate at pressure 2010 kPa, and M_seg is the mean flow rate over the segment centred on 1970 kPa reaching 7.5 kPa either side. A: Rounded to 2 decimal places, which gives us 0.72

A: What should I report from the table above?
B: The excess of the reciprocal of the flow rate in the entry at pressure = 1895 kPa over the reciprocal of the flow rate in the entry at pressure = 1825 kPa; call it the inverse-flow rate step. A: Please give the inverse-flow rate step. -0.011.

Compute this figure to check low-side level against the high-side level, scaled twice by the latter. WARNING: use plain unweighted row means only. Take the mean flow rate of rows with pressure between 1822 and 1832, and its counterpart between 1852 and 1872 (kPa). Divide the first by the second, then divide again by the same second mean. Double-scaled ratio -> 0.125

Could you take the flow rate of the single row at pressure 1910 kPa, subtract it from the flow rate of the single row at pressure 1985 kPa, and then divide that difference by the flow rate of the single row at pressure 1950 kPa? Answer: -0.053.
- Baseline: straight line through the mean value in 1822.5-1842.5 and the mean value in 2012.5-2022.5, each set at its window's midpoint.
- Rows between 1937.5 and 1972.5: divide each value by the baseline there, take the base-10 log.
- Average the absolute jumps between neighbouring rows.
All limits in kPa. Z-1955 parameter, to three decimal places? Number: 0.025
